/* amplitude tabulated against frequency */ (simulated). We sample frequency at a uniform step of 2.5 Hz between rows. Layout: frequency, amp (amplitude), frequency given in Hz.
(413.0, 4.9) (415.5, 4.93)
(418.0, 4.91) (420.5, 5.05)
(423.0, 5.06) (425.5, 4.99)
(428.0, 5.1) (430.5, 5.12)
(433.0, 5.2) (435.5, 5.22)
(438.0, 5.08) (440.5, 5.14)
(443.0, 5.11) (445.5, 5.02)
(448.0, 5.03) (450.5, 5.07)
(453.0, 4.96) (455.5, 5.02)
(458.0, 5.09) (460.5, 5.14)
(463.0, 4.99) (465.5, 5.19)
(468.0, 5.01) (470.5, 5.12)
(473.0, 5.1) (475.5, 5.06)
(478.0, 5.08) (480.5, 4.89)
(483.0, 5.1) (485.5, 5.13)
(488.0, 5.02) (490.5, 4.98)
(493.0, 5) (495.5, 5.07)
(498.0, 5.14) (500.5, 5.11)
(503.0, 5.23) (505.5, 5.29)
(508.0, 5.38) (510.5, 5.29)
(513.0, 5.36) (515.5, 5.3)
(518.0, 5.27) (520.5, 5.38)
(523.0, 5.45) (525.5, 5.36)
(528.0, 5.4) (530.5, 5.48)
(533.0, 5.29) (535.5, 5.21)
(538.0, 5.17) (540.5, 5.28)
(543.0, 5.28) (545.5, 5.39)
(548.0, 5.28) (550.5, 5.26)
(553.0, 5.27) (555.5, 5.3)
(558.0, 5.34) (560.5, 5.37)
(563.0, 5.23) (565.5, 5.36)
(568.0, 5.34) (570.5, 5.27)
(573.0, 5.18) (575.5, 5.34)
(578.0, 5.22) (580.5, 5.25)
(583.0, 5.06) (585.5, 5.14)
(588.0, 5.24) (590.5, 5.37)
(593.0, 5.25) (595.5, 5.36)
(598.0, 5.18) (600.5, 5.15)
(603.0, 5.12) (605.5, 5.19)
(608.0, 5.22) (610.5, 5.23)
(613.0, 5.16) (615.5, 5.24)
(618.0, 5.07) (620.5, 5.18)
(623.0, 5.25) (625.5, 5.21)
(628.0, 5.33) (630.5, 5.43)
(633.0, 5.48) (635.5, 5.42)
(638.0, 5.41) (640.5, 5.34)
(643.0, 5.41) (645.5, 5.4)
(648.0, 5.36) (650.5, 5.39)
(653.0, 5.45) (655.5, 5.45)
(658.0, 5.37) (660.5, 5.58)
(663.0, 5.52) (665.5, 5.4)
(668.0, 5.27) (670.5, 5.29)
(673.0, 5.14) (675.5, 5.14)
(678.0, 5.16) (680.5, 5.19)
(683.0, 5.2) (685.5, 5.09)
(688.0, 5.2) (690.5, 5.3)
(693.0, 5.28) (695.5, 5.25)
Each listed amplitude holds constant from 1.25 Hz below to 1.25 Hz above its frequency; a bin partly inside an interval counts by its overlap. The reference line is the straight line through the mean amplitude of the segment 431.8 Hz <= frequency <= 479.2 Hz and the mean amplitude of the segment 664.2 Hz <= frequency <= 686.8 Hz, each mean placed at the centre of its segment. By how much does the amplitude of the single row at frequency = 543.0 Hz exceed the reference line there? 0.15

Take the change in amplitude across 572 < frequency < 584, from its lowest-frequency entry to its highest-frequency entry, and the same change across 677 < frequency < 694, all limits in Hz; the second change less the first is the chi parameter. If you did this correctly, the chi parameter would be 0.24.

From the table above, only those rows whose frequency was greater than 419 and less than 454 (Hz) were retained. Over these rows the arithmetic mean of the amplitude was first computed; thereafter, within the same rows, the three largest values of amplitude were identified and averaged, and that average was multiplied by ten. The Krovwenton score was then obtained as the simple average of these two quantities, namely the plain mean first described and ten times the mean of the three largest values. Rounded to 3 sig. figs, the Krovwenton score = 28.5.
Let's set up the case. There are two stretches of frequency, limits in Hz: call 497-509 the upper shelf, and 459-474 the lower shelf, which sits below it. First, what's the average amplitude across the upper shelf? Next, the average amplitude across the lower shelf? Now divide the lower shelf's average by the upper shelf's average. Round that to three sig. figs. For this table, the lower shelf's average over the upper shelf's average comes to 0.974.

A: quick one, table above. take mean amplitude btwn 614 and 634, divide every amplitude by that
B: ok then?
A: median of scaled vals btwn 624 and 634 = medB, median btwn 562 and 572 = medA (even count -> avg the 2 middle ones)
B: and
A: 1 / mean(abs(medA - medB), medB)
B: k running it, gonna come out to 1.93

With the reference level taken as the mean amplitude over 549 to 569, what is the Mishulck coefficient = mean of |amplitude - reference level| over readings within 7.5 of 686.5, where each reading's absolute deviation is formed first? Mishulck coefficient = 0.10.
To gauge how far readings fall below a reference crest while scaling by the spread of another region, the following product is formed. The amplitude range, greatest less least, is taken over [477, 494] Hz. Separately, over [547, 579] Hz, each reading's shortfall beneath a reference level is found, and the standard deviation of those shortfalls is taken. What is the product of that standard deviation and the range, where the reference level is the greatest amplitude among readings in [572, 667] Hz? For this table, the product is 0.014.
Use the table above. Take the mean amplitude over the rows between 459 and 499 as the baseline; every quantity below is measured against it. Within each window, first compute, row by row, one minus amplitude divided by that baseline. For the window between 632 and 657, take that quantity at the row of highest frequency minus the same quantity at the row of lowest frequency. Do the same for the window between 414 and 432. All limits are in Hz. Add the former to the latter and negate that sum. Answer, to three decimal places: 0.032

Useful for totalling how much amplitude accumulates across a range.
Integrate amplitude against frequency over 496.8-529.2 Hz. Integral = 172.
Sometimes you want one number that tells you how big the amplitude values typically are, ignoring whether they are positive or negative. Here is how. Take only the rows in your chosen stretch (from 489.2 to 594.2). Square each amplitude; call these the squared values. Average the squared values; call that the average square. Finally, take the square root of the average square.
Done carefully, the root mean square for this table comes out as 5.27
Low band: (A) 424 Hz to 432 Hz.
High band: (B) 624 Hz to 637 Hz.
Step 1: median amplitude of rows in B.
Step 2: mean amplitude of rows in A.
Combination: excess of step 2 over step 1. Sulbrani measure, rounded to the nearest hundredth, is -0.35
